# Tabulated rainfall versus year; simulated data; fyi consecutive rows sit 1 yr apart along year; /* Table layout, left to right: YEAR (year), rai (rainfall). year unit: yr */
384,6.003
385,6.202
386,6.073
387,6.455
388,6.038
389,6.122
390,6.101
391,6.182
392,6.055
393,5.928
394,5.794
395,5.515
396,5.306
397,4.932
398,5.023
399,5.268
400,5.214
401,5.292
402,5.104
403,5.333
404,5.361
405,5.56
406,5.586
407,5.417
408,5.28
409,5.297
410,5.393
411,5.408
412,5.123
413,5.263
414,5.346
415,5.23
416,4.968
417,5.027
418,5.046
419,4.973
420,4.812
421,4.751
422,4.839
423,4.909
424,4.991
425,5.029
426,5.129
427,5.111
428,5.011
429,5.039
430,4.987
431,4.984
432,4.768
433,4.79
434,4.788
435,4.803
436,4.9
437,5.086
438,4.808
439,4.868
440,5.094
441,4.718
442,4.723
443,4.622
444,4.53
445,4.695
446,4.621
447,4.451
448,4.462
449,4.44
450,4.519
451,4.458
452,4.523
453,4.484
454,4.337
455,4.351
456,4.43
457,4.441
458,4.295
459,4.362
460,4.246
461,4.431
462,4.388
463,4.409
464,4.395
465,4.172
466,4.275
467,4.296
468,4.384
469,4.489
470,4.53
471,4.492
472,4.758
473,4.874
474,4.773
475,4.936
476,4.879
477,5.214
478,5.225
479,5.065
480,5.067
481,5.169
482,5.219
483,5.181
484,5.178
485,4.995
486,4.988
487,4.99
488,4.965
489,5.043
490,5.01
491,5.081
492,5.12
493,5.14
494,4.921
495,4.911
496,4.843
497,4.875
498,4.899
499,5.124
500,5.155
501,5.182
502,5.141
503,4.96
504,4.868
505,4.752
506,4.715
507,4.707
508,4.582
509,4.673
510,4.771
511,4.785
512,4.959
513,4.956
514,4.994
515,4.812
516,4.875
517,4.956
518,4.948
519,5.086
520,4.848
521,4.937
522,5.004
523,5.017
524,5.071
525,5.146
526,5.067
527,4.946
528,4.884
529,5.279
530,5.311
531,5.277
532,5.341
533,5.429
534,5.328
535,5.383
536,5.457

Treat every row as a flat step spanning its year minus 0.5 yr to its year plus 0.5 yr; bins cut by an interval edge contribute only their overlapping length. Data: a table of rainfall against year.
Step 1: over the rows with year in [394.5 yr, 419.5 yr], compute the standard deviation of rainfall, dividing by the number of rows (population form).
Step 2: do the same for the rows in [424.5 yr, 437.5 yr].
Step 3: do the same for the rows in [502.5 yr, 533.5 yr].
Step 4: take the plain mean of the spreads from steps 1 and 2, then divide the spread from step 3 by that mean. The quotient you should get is 1.3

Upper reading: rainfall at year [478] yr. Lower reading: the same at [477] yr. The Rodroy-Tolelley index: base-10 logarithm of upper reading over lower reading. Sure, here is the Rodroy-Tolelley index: 0.00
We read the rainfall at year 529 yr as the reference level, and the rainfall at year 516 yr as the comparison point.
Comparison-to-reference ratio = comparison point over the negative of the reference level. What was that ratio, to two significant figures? -0.92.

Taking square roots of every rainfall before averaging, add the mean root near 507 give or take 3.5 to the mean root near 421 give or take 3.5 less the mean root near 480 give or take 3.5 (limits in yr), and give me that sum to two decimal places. 2.12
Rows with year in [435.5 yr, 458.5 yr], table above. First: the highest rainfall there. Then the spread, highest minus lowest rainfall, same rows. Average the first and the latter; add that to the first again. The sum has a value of 8.0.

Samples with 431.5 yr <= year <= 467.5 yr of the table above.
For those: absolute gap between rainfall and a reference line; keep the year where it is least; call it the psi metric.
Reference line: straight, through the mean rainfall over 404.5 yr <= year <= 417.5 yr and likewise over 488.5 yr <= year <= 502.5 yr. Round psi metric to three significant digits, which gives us 440 yr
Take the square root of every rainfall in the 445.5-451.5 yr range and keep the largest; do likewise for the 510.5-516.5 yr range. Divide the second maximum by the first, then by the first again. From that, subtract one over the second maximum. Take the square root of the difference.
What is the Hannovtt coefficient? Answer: 0.190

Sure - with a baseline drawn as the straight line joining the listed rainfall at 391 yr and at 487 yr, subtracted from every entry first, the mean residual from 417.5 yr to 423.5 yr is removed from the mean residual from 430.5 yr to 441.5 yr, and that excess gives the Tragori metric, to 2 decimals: 0.18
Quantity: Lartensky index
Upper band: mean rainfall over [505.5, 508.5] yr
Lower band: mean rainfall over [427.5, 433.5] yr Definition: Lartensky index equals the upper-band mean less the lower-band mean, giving -0.26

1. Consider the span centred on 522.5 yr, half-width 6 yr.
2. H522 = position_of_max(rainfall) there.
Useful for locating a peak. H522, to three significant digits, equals 525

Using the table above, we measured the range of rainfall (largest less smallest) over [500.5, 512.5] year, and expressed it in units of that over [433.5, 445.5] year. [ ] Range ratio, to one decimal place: 1.1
